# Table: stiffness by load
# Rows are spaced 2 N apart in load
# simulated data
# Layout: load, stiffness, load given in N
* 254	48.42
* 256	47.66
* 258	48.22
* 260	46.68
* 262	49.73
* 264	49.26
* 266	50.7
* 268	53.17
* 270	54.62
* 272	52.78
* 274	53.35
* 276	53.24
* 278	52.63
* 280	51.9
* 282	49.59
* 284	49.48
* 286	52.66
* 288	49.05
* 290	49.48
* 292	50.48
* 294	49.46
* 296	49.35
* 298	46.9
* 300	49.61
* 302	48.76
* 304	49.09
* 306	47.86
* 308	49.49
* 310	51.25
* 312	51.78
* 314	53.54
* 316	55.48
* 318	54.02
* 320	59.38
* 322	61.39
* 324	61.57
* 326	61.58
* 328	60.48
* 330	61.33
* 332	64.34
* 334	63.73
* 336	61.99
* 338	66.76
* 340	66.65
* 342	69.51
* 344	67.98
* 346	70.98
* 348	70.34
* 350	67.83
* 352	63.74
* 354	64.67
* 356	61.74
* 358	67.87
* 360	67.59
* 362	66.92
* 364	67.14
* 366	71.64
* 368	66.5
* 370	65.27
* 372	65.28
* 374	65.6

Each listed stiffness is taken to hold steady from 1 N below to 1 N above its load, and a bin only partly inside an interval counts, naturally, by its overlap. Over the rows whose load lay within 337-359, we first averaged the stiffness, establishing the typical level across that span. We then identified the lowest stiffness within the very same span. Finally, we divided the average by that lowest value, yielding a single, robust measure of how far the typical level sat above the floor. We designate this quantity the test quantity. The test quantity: 1.09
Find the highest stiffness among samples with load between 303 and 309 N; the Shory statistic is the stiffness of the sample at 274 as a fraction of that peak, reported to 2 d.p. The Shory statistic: 1.08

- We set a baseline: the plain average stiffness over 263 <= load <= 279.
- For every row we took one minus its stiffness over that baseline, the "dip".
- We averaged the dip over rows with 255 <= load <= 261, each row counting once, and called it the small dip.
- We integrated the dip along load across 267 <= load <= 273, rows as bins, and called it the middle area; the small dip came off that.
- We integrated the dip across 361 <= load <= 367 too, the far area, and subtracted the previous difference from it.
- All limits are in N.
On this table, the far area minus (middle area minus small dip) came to -1.6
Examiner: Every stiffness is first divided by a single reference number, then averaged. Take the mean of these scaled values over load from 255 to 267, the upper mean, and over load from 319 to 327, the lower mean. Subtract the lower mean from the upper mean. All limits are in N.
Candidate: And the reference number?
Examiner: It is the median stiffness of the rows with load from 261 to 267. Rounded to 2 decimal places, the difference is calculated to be -0.25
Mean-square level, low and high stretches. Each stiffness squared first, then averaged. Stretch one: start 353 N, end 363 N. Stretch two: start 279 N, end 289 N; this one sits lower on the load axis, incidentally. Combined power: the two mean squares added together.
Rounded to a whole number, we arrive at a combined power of 6885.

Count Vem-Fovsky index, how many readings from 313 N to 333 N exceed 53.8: 9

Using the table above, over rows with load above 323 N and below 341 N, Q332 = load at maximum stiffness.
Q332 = 338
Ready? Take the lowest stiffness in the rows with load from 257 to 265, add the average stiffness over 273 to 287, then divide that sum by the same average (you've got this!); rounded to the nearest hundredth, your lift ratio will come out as 1.90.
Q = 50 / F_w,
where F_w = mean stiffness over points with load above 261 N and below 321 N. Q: 0.98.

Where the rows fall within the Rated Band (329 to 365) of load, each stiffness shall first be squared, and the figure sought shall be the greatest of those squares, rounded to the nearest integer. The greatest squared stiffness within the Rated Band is 5038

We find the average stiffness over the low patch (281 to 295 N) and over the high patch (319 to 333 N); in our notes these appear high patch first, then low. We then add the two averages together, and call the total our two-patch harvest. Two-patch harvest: 111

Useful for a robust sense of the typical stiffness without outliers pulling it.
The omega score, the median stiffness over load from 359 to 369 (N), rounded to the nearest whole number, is 67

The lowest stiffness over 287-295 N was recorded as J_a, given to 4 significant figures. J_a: 49.05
